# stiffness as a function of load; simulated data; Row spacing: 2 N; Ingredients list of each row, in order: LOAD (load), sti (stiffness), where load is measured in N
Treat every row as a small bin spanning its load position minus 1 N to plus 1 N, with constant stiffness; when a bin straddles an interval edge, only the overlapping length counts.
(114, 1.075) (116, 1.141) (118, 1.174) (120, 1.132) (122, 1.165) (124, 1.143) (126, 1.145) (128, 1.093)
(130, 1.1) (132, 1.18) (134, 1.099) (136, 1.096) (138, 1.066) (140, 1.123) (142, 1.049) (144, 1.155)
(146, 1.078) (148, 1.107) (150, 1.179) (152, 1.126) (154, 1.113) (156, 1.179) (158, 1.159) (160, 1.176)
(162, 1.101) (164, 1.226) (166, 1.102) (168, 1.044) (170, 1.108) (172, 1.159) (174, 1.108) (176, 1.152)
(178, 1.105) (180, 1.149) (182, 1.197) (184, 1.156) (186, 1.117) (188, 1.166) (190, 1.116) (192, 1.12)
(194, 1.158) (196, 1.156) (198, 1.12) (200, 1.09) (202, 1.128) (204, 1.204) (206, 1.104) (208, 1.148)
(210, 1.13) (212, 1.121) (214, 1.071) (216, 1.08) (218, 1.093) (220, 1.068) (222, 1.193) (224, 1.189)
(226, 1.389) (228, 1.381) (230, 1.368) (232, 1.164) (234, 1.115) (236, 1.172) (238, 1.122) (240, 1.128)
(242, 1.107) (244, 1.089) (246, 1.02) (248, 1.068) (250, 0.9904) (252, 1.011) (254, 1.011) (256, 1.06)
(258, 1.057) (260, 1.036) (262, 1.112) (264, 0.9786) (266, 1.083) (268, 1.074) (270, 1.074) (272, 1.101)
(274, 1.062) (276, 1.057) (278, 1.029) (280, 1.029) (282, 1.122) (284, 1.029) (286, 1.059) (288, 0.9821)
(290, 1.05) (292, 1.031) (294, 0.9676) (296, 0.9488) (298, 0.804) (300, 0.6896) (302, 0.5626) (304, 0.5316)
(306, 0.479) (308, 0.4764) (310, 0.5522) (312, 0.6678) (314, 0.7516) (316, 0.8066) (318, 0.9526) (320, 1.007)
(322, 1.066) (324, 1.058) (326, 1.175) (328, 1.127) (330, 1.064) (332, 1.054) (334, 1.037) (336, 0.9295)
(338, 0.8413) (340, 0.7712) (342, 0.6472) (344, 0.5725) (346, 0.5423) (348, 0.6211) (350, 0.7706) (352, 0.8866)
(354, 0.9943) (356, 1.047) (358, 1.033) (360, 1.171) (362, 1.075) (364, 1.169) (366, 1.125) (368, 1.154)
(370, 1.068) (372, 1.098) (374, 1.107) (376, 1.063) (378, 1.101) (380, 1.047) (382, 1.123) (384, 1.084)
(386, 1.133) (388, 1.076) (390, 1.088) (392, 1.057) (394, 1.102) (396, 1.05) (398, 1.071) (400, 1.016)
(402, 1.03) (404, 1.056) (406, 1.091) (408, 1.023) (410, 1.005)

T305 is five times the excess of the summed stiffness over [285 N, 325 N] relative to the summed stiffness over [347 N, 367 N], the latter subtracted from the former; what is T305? 33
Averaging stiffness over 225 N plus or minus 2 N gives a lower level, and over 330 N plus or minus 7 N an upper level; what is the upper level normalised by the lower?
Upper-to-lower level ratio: 0.83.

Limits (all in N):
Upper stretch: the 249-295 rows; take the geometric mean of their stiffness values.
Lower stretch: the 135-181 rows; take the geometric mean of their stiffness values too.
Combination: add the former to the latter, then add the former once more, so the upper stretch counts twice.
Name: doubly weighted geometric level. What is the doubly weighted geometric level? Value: 3.2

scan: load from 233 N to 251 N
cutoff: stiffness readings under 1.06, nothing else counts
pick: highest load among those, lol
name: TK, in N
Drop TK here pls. 250 N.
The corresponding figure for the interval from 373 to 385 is 380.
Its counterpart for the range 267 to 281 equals 280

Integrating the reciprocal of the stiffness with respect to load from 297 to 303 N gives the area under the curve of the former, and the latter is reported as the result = 9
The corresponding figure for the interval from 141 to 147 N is 5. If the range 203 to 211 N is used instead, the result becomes 7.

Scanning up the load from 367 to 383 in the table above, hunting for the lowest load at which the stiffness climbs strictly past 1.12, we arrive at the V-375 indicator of 368 N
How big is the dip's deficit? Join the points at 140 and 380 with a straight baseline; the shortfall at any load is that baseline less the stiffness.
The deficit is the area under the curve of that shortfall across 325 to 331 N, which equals -0.35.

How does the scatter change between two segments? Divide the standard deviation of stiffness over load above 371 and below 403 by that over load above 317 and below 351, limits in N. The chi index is 0.2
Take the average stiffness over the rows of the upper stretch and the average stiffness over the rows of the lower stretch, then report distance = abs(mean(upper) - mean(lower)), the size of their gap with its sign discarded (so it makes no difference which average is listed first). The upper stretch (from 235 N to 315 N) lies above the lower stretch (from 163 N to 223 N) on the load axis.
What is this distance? 0.18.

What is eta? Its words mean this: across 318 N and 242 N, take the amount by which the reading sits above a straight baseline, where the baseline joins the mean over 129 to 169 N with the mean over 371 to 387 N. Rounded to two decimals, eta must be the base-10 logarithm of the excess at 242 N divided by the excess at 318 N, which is -1.53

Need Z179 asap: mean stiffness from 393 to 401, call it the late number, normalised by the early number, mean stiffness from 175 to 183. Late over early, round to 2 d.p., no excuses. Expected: 0.92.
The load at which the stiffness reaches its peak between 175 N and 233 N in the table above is 226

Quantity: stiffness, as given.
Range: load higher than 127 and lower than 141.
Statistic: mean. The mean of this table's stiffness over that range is 1.11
